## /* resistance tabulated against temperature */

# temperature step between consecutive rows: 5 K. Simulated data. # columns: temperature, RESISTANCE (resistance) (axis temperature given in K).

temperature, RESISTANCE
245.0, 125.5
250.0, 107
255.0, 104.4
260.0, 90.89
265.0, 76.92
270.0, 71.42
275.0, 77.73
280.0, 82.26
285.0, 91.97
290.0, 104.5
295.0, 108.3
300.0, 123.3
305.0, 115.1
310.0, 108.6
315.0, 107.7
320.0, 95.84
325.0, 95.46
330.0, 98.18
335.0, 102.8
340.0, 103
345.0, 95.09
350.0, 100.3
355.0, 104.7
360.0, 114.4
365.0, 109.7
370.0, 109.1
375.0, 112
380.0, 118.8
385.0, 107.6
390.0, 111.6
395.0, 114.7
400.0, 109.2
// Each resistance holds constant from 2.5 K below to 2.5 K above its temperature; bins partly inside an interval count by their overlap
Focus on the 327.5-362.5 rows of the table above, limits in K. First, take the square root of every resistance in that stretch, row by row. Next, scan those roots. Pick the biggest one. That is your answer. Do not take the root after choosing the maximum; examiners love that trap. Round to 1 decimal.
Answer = 10.7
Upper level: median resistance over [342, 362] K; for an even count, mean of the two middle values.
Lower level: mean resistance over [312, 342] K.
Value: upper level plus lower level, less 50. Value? 153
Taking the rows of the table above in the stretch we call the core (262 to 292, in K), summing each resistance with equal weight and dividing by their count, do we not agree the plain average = 84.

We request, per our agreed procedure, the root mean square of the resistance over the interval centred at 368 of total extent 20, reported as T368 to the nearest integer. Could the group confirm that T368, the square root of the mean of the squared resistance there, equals 111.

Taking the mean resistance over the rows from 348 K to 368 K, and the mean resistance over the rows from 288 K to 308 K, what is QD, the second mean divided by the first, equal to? 1.05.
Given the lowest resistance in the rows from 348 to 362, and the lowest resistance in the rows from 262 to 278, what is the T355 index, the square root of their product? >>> 85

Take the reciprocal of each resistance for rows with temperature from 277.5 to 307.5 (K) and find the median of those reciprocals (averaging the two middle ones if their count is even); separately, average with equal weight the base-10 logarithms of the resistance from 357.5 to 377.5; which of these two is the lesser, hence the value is 0.0094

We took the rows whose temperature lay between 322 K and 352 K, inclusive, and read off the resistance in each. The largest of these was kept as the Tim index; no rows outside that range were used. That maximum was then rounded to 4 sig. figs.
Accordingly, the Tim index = 103.0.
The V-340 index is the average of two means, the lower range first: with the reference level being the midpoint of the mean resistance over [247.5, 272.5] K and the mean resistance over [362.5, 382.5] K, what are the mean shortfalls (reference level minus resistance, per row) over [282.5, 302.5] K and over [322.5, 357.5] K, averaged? -2.2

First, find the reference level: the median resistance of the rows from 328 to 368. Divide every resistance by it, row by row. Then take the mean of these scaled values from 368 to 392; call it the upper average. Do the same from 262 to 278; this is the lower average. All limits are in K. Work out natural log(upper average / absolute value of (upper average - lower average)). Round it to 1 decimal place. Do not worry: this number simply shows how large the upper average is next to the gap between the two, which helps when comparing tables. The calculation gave 1.1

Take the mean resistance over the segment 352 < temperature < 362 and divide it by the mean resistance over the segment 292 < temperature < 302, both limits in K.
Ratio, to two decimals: 0.95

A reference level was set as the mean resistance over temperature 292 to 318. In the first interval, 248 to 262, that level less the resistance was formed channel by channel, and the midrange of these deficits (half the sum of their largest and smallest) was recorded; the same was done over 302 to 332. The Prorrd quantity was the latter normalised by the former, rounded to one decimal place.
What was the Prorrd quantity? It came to 0.5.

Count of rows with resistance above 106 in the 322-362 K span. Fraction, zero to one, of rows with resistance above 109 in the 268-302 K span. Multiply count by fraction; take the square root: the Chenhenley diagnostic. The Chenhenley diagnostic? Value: 0.4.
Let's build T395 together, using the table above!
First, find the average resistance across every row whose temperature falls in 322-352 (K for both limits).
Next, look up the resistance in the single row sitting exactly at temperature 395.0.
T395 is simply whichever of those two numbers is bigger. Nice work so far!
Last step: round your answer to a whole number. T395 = 115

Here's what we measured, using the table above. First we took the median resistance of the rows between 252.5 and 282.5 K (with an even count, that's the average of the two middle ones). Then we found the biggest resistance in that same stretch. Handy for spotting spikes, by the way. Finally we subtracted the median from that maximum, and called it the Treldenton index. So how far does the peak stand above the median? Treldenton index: 24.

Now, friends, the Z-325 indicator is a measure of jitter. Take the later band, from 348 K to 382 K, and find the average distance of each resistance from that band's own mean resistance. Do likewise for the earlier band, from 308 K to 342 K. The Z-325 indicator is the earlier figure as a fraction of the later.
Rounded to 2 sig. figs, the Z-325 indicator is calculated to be 0.99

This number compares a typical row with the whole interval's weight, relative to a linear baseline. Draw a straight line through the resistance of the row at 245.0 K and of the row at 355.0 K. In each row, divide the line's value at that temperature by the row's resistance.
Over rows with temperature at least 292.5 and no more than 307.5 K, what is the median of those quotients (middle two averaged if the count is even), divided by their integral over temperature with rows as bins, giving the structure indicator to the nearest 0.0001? 0.0662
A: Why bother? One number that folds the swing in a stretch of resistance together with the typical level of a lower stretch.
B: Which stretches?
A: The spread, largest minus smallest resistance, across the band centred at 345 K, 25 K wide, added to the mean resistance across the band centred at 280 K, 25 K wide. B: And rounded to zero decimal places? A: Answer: 95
